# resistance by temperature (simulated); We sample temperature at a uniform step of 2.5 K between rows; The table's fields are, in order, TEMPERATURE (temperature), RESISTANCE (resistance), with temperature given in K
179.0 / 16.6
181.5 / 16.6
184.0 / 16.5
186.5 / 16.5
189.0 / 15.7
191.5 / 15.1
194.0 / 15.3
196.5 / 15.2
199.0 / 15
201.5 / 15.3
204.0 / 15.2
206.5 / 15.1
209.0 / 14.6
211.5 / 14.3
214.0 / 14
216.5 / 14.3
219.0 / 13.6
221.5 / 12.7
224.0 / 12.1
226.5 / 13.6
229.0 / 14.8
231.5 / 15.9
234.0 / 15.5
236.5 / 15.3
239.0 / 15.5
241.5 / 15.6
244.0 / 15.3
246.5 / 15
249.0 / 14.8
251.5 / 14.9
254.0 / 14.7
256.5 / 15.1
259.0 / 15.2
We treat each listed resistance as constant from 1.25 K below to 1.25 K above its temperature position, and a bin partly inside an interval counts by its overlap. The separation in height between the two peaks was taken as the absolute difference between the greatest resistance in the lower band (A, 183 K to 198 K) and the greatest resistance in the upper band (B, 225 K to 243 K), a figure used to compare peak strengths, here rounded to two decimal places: 0.60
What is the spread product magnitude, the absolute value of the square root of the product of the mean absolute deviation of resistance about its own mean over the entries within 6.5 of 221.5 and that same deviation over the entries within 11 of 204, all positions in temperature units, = 0.5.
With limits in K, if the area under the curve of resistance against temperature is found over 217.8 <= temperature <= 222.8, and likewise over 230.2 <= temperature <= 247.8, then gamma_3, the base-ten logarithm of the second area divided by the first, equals 0.6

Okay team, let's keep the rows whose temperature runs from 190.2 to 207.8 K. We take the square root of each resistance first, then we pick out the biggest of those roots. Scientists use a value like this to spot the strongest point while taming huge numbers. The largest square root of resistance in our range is 3.91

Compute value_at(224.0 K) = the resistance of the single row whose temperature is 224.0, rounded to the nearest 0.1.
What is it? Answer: 12.1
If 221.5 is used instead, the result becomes 12.7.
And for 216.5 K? 14.3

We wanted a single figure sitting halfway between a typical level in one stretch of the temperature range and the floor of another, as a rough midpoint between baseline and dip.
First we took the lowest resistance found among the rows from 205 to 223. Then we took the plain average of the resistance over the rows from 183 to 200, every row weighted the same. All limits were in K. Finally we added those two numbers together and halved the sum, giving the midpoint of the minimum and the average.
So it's 14.2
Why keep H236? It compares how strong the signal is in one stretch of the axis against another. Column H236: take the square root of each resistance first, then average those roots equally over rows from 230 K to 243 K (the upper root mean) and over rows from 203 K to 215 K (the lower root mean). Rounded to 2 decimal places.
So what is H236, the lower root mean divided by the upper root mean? 0.97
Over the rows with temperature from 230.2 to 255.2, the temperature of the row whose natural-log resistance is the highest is 231.5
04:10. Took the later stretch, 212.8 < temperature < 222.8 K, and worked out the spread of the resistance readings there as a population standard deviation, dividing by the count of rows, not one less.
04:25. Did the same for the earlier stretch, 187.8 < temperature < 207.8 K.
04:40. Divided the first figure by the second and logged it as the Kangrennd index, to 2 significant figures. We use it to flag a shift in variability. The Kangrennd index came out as 3.0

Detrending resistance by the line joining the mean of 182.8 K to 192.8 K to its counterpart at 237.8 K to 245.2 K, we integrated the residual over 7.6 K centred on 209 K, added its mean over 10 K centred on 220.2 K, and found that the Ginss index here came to -11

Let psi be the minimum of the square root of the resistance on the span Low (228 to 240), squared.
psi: 14.8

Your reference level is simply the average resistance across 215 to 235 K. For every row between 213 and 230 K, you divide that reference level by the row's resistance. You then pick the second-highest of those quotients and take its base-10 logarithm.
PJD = 0.044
